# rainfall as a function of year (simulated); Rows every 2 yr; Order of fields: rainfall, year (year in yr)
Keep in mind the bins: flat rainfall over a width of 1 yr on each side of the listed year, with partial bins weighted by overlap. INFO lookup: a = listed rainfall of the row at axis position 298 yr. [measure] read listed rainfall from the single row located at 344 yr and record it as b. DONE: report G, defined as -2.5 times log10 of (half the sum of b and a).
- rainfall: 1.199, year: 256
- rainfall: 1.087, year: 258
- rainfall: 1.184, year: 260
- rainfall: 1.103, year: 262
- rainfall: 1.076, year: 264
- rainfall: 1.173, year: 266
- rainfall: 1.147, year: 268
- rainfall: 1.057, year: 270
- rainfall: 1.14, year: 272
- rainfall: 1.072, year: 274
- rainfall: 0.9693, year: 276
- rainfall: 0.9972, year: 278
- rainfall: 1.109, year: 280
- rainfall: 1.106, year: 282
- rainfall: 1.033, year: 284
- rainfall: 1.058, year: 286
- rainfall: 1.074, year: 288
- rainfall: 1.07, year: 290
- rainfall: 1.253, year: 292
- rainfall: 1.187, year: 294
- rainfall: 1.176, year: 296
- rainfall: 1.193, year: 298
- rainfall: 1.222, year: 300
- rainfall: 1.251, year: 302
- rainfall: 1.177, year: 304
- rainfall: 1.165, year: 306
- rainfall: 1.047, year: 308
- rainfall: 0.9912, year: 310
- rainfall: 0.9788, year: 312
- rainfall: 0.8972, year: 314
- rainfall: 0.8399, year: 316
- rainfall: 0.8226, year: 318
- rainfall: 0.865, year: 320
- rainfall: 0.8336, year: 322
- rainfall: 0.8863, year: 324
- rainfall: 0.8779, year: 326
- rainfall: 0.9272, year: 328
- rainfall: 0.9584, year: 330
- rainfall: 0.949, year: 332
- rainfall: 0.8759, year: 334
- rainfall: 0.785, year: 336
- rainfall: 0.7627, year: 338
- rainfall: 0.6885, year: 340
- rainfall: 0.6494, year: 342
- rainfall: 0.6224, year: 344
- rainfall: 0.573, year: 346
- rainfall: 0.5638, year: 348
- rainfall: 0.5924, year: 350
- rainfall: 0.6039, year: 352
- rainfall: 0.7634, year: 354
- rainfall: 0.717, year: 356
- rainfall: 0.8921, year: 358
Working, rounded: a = 1.193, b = 0.6224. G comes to 0.105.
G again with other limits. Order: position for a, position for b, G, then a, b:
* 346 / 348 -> 0.613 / 0.573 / 0.5638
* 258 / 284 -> -0.063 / 1.087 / 1.033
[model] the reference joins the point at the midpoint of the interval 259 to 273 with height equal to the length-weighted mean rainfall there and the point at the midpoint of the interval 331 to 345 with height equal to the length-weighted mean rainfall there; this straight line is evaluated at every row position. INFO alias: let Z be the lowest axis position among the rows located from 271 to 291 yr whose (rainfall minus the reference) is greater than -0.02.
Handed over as 272 yr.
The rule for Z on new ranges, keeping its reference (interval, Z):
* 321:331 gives 322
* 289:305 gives 290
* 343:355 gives 354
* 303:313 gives 304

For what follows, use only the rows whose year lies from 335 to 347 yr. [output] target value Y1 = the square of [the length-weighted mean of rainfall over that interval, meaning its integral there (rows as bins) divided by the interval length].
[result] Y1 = 0.5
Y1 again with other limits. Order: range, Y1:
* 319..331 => 0.8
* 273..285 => 1.1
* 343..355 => 0.4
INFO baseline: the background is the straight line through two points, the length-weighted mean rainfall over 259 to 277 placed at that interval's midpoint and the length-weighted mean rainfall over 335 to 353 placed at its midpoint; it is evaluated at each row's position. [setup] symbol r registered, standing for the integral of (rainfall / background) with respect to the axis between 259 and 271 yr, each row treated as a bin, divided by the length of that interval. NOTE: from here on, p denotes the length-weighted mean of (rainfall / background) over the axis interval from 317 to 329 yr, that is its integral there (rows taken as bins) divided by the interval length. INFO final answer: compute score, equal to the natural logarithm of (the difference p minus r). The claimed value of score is -2.1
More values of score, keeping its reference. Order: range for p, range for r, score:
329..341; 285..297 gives -4.8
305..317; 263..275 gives -1.9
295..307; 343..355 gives -1.1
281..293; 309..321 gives -3.9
